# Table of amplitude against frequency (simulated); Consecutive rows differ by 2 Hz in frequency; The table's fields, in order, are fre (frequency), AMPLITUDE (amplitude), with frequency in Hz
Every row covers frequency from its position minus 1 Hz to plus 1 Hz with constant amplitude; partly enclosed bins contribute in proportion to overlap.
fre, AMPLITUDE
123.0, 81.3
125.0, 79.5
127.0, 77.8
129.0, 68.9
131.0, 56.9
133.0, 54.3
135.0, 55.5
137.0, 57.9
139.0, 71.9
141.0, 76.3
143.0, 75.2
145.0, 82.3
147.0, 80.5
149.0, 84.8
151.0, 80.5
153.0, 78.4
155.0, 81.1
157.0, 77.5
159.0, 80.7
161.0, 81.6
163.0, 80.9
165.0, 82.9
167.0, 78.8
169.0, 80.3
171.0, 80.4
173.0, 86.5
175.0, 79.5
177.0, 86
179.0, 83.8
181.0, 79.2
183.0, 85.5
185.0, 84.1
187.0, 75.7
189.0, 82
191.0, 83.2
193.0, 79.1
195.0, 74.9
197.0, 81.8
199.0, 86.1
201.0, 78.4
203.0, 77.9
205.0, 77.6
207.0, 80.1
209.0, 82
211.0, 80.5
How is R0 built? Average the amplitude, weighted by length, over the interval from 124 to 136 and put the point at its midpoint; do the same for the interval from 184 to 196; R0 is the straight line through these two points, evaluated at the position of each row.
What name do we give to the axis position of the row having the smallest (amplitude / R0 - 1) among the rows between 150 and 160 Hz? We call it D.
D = 157.0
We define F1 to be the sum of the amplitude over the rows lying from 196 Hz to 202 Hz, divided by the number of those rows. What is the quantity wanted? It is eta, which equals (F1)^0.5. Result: 9.06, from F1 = 82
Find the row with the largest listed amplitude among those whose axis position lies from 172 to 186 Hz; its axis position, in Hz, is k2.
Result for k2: 173.0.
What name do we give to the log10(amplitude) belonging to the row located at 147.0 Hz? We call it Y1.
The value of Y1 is 1.91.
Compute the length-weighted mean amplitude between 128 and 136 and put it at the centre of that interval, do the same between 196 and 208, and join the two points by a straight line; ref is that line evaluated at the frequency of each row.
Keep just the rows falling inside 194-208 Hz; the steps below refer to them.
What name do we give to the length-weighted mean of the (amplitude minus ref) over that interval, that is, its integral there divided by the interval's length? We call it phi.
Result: 0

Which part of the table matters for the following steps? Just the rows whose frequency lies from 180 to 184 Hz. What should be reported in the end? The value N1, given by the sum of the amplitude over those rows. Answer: 165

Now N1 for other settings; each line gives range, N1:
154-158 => 159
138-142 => 148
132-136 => 110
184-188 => 160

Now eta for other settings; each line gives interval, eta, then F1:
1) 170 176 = 9.06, 82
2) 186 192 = 8.96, 80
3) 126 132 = 8.24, 68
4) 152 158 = 8.89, 79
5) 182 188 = 9.04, 82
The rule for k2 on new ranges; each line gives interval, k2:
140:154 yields 149.0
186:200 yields 199.0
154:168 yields 165.0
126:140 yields 127.0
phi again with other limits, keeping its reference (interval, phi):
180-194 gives 6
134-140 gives 1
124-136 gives 7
